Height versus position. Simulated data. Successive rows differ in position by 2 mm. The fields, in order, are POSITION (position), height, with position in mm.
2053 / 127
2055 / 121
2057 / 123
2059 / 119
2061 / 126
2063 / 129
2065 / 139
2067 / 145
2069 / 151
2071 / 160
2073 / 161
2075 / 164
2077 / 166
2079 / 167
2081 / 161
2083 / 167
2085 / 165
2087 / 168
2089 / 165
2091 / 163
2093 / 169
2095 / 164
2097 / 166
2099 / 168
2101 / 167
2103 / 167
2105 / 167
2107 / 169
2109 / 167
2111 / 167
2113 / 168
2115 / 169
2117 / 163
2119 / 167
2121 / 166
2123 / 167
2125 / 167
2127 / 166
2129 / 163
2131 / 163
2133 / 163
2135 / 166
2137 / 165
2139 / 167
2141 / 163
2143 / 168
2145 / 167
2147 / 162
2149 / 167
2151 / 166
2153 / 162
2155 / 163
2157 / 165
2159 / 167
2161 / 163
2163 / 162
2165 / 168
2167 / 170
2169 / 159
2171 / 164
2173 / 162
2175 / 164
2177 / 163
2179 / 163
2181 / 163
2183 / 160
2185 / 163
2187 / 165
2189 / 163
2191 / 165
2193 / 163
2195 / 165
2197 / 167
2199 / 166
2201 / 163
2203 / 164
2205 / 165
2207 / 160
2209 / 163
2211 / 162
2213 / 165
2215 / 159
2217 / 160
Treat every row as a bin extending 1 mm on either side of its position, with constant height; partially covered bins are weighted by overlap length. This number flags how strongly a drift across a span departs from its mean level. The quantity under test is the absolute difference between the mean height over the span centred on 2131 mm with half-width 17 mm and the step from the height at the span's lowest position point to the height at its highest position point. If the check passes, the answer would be 172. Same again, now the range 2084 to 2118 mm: 169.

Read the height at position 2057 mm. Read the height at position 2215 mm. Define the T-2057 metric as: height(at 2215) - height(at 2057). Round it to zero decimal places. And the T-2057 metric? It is 36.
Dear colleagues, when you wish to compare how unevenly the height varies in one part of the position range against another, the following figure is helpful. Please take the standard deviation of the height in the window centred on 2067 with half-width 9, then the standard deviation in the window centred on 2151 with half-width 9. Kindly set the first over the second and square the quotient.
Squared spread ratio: 50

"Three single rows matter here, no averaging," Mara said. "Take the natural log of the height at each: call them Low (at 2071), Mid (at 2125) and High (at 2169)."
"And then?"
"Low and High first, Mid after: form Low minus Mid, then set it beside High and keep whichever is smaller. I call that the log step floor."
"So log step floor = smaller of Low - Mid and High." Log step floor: -0.04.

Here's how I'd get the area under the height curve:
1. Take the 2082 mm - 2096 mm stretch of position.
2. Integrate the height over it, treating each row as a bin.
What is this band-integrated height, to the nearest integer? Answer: 2322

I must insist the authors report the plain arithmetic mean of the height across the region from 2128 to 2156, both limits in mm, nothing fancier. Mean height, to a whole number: 165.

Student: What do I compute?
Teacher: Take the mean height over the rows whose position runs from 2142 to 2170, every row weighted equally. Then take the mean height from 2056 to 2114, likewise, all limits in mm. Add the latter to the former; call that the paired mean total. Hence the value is 323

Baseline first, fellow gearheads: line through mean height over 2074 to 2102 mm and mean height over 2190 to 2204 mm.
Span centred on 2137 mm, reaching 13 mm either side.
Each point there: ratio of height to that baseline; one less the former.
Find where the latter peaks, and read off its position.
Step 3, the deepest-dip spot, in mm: 2147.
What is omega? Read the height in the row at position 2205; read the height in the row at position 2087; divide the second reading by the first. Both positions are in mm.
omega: 1.0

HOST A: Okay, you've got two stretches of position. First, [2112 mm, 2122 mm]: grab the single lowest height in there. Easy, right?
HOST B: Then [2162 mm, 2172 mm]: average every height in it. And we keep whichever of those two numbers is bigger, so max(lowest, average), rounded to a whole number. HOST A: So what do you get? 165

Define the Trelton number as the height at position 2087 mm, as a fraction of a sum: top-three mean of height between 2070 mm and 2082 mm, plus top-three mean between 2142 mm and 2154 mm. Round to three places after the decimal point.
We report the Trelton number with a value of 0.505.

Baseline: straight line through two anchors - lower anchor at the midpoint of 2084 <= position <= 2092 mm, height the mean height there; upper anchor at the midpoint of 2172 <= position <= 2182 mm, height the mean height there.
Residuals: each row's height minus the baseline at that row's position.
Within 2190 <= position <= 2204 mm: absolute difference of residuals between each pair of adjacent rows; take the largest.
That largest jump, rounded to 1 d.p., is 2.9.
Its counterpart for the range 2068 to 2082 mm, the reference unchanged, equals 9.1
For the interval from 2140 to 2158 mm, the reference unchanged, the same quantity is 5.1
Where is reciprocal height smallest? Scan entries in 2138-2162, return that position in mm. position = 2143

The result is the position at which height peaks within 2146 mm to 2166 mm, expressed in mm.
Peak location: 2165 mm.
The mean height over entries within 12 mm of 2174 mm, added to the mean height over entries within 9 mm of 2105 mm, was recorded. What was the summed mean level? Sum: 331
